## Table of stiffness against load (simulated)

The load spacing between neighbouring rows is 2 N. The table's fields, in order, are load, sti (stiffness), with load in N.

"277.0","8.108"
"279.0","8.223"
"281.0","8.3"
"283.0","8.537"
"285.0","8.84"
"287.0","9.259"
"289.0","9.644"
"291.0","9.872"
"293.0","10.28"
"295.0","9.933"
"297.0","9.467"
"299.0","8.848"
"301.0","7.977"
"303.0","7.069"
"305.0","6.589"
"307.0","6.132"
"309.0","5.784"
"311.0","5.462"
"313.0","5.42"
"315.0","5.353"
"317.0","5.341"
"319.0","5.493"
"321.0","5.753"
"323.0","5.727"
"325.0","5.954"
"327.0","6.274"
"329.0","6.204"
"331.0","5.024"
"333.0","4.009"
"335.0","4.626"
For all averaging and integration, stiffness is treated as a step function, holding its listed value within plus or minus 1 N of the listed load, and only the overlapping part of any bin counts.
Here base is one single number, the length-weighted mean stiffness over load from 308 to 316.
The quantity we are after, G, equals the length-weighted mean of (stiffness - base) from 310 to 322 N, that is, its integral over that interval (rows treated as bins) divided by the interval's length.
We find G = 0.0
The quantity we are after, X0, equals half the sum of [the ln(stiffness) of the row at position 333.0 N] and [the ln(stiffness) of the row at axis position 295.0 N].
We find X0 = 1.84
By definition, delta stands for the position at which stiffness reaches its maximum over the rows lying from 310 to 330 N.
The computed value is 327.0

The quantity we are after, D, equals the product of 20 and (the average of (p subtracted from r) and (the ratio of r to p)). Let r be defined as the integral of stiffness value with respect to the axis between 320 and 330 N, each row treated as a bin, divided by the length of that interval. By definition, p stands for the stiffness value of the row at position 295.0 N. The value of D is -33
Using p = 9.933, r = 6.0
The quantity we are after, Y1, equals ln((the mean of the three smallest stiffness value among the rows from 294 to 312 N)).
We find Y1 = 1.76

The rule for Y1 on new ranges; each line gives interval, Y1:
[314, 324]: 1.69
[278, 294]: 2.12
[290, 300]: 2.24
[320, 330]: 1.76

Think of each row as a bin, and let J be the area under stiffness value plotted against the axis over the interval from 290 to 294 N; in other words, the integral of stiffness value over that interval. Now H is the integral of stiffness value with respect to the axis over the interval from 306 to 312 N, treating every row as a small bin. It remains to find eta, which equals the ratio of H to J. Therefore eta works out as 0.9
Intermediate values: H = 35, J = 40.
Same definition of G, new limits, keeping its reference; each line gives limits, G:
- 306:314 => 0.2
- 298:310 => 1.6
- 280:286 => 3.1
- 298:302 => 2.9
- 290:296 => 4.5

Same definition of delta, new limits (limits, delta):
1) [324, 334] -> 327.0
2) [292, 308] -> 293.0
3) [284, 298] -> 293.0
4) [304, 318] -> 305.0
